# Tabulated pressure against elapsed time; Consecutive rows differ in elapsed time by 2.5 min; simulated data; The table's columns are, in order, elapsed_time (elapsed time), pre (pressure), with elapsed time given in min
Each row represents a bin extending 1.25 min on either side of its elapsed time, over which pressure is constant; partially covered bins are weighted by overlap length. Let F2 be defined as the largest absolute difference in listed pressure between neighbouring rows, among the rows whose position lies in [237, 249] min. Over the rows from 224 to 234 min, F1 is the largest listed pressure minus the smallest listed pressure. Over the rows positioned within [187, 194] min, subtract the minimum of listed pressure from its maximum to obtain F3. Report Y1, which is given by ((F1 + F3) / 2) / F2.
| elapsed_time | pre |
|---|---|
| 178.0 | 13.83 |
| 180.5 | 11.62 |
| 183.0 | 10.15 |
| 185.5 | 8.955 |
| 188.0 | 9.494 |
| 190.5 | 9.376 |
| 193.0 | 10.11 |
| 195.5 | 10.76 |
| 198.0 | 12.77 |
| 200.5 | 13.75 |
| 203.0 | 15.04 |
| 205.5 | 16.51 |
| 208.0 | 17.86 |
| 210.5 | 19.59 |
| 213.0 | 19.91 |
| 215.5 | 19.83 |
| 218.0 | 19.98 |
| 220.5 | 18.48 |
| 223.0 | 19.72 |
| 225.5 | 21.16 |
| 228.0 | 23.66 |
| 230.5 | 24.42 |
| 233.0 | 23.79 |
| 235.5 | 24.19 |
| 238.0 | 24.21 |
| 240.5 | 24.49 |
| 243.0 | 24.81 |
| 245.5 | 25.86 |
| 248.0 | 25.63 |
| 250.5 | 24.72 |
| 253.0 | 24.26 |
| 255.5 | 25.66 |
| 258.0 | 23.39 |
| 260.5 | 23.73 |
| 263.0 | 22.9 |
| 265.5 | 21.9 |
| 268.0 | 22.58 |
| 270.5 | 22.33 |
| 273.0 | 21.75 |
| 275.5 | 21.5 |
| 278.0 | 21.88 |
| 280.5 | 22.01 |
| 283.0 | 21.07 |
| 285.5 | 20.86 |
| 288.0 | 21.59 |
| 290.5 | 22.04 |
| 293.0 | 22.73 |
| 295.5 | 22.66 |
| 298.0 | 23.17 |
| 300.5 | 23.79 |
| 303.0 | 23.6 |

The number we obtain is 1.90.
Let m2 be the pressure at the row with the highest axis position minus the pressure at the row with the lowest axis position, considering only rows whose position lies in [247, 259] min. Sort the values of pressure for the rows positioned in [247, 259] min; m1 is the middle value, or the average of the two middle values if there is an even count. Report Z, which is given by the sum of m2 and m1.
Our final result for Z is 22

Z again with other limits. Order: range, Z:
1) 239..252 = 25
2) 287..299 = 24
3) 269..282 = 22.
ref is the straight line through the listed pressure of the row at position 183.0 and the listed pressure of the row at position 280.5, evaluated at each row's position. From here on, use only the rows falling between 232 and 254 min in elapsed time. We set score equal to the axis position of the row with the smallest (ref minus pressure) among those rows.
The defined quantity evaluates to 245.5 min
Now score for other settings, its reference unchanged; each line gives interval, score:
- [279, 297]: 280.5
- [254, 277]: 255.5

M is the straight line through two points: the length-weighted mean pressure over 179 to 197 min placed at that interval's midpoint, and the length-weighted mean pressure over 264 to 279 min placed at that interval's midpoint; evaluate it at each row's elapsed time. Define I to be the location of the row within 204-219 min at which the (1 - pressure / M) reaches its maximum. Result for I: 205.5 min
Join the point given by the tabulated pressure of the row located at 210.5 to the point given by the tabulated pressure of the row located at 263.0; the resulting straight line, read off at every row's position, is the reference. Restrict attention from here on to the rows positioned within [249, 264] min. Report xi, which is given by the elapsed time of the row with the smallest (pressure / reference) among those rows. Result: 263.0 min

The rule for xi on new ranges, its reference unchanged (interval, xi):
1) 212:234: 220.5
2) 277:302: 285.5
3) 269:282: 275.5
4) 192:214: 193.0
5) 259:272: 265.5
